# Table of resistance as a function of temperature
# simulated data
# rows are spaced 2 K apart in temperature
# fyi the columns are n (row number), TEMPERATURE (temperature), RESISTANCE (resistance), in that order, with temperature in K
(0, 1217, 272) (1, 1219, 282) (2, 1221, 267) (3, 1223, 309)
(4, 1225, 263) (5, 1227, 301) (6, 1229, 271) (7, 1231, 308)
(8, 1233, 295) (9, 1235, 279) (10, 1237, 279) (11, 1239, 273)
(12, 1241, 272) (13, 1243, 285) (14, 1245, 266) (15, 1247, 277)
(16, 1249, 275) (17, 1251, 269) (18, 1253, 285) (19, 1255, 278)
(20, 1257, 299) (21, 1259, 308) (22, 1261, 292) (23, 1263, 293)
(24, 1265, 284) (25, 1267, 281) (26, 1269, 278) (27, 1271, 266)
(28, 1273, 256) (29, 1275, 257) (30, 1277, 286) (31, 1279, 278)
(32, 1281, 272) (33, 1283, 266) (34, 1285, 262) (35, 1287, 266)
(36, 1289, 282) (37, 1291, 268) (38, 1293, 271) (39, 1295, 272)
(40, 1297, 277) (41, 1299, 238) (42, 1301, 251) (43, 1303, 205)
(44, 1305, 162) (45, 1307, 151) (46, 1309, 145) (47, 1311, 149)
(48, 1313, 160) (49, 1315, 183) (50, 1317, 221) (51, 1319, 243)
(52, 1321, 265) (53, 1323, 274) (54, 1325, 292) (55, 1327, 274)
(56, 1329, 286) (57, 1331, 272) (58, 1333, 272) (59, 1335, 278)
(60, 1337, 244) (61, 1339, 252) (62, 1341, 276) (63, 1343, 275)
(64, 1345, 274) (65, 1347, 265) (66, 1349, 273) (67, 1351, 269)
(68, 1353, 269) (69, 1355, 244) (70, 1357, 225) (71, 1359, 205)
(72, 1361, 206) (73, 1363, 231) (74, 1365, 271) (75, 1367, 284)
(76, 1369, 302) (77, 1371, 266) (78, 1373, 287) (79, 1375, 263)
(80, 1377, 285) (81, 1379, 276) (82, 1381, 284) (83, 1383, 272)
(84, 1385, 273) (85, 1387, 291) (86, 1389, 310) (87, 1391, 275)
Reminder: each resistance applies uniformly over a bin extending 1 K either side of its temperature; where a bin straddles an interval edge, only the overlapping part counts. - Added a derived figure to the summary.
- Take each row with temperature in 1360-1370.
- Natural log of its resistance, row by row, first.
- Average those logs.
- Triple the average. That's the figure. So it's 16.6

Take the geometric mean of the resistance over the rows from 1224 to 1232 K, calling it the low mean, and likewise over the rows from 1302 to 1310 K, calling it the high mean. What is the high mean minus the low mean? -121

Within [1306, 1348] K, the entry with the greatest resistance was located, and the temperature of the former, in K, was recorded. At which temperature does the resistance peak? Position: 1325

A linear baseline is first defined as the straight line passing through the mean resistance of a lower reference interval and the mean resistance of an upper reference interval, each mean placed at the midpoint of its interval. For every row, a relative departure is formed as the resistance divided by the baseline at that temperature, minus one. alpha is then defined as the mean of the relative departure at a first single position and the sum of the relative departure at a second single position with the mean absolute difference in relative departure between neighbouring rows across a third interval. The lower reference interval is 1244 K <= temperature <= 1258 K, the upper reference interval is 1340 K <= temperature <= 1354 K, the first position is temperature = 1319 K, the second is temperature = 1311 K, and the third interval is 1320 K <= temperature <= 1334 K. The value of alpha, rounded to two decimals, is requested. -0.26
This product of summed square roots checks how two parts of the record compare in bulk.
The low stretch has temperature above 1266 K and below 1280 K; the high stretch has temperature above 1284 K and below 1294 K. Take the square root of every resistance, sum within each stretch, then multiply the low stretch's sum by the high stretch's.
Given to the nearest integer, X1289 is 9474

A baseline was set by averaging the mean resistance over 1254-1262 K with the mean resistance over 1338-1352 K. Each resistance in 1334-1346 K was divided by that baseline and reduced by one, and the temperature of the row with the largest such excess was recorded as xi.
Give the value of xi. 1335 K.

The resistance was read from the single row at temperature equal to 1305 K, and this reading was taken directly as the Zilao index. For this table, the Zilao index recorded 162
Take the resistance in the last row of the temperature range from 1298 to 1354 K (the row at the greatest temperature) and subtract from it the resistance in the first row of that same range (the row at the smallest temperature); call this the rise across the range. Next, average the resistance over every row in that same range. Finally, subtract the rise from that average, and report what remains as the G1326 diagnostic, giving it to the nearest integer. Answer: 209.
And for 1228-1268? 273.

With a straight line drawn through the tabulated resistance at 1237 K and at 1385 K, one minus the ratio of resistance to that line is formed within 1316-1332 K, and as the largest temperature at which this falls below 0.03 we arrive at 1331 K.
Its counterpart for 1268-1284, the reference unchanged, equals 1281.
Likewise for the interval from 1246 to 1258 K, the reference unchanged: 1257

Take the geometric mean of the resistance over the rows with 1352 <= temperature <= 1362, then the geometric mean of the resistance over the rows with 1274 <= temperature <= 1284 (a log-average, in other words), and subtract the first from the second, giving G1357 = 43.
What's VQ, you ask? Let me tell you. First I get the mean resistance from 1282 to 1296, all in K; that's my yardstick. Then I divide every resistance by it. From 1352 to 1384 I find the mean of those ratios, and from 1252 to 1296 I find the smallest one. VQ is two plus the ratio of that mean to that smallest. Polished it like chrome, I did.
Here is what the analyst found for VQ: 3.02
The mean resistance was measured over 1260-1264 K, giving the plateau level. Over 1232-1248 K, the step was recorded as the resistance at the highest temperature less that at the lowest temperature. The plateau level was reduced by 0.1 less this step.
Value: 274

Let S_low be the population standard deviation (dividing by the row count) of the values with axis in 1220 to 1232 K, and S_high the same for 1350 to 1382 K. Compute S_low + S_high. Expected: 48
